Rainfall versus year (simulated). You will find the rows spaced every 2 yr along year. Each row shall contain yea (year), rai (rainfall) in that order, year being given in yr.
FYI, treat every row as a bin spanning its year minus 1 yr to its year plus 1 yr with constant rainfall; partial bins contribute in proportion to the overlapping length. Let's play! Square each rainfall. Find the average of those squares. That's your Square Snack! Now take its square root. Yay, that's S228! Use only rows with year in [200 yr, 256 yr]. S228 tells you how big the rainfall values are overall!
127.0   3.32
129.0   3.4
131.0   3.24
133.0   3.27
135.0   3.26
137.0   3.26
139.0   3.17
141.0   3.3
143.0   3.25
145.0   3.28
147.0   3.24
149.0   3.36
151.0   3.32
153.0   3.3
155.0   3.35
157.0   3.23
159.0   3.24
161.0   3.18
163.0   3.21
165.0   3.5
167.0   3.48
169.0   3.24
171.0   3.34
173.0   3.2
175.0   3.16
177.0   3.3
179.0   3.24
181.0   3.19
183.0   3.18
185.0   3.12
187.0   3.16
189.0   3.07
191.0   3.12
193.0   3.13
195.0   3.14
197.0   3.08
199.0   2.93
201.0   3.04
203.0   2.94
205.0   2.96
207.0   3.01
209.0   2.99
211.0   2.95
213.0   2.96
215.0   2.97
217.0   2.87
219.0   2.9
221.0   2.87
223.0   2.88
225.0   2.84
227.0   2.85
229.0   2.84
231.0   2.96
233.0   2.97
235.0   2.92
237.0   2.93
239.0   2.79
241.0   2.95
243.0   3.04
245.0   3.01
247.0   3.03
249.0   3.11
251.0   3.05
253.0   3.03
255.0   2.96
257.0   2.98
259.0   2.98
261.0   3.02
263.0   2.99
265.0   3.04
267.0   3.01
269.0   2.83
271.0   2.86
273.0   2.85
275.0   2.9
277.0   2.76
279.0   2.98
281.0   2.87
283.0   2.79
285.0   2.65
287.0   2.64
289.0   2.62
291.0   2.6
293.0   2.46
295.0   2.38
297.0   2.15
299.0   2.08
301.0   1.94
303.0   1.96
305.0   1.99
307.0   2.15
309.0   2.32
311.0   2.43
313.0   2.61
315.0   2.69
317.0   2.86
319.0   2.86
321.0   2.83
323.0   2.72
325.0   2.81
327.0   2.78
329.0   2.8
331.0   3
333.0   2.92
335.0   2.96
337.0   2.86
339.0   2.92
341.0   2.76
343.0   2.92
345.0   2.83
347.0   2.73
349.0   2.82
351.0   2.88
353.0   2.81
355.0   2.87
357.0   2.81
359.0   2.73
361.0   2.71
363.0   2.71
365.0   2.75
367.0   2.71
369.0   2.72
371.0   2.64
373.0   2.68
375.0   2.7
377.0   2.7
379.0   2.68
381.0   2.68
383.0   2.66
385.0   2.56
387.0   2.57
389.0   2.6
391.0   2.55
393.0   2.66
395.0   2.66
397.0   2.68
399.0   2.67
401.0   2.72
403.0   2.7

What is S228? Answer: 2.95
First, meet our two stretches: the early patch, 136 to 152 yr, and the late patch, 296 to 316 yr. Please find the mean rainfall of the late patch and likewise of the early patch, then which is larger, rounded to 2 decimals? 3.27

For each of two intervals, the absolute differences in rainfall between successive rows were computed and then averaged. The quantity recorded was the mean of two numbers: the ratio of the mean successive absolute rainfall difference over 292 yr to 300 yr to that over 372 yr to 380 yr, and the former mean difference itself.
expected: 4.8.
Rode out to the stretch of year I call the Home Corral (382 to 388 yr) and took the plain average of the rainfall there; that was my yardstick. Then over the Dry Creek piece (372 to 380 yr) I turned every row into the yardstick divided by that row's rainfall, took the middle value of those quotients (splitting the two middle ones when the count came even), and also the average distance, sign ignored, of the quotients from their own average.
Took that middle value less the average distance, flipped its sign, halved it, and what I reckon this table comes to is -0.481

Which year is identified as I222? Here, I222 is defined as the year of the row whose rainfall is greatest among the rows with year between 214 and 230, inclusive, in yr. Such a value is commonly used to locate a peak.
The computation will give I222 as 215.0 yr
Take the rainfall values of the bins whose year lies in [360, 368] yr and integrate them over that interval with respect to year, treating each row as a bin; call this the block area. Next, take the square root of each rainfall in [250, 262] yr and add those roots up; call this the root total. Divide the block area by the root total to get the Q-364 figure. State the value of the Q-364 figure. 2.1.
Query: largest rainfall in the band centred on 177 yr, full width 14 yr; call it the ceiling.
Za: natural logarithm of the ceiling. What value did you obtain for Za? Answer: 1.21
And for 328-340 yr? 1.10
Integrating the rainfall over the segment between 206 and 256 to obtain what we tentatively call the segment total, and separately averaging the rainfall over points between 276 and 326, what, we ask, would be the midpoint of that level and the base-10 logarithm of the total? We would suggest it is 2.35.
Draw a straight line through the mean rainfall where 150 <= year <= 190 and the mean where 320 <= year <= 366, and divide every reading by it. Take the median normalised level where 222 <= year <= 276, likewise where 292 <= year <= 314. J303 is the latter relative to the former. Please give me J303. 0.762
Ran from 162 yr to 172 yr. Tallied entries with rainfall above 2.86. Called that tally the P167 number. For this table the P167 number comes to 5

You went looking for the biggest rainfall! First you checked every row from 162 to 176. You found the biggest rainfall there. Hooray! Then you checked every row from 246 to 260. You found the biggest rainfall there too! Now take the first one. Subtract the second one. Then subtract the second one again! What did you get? -2.72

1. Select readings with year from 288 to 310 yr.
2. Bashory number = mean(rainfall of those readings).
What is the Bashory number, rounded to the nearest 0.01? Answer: 2.24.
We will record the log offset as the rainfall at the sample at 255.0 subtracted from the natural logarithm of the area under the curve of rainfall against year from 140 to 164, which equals 1.40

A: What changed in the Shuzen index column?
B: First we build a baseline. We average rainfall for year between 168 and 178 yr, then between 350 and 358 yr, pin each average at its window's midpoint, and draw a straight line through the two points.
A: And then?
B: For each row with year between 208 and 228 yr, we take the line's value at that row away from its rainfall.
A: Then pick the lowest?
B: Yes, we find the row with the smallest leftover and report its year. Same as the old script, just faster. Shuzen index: 225.0 yr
